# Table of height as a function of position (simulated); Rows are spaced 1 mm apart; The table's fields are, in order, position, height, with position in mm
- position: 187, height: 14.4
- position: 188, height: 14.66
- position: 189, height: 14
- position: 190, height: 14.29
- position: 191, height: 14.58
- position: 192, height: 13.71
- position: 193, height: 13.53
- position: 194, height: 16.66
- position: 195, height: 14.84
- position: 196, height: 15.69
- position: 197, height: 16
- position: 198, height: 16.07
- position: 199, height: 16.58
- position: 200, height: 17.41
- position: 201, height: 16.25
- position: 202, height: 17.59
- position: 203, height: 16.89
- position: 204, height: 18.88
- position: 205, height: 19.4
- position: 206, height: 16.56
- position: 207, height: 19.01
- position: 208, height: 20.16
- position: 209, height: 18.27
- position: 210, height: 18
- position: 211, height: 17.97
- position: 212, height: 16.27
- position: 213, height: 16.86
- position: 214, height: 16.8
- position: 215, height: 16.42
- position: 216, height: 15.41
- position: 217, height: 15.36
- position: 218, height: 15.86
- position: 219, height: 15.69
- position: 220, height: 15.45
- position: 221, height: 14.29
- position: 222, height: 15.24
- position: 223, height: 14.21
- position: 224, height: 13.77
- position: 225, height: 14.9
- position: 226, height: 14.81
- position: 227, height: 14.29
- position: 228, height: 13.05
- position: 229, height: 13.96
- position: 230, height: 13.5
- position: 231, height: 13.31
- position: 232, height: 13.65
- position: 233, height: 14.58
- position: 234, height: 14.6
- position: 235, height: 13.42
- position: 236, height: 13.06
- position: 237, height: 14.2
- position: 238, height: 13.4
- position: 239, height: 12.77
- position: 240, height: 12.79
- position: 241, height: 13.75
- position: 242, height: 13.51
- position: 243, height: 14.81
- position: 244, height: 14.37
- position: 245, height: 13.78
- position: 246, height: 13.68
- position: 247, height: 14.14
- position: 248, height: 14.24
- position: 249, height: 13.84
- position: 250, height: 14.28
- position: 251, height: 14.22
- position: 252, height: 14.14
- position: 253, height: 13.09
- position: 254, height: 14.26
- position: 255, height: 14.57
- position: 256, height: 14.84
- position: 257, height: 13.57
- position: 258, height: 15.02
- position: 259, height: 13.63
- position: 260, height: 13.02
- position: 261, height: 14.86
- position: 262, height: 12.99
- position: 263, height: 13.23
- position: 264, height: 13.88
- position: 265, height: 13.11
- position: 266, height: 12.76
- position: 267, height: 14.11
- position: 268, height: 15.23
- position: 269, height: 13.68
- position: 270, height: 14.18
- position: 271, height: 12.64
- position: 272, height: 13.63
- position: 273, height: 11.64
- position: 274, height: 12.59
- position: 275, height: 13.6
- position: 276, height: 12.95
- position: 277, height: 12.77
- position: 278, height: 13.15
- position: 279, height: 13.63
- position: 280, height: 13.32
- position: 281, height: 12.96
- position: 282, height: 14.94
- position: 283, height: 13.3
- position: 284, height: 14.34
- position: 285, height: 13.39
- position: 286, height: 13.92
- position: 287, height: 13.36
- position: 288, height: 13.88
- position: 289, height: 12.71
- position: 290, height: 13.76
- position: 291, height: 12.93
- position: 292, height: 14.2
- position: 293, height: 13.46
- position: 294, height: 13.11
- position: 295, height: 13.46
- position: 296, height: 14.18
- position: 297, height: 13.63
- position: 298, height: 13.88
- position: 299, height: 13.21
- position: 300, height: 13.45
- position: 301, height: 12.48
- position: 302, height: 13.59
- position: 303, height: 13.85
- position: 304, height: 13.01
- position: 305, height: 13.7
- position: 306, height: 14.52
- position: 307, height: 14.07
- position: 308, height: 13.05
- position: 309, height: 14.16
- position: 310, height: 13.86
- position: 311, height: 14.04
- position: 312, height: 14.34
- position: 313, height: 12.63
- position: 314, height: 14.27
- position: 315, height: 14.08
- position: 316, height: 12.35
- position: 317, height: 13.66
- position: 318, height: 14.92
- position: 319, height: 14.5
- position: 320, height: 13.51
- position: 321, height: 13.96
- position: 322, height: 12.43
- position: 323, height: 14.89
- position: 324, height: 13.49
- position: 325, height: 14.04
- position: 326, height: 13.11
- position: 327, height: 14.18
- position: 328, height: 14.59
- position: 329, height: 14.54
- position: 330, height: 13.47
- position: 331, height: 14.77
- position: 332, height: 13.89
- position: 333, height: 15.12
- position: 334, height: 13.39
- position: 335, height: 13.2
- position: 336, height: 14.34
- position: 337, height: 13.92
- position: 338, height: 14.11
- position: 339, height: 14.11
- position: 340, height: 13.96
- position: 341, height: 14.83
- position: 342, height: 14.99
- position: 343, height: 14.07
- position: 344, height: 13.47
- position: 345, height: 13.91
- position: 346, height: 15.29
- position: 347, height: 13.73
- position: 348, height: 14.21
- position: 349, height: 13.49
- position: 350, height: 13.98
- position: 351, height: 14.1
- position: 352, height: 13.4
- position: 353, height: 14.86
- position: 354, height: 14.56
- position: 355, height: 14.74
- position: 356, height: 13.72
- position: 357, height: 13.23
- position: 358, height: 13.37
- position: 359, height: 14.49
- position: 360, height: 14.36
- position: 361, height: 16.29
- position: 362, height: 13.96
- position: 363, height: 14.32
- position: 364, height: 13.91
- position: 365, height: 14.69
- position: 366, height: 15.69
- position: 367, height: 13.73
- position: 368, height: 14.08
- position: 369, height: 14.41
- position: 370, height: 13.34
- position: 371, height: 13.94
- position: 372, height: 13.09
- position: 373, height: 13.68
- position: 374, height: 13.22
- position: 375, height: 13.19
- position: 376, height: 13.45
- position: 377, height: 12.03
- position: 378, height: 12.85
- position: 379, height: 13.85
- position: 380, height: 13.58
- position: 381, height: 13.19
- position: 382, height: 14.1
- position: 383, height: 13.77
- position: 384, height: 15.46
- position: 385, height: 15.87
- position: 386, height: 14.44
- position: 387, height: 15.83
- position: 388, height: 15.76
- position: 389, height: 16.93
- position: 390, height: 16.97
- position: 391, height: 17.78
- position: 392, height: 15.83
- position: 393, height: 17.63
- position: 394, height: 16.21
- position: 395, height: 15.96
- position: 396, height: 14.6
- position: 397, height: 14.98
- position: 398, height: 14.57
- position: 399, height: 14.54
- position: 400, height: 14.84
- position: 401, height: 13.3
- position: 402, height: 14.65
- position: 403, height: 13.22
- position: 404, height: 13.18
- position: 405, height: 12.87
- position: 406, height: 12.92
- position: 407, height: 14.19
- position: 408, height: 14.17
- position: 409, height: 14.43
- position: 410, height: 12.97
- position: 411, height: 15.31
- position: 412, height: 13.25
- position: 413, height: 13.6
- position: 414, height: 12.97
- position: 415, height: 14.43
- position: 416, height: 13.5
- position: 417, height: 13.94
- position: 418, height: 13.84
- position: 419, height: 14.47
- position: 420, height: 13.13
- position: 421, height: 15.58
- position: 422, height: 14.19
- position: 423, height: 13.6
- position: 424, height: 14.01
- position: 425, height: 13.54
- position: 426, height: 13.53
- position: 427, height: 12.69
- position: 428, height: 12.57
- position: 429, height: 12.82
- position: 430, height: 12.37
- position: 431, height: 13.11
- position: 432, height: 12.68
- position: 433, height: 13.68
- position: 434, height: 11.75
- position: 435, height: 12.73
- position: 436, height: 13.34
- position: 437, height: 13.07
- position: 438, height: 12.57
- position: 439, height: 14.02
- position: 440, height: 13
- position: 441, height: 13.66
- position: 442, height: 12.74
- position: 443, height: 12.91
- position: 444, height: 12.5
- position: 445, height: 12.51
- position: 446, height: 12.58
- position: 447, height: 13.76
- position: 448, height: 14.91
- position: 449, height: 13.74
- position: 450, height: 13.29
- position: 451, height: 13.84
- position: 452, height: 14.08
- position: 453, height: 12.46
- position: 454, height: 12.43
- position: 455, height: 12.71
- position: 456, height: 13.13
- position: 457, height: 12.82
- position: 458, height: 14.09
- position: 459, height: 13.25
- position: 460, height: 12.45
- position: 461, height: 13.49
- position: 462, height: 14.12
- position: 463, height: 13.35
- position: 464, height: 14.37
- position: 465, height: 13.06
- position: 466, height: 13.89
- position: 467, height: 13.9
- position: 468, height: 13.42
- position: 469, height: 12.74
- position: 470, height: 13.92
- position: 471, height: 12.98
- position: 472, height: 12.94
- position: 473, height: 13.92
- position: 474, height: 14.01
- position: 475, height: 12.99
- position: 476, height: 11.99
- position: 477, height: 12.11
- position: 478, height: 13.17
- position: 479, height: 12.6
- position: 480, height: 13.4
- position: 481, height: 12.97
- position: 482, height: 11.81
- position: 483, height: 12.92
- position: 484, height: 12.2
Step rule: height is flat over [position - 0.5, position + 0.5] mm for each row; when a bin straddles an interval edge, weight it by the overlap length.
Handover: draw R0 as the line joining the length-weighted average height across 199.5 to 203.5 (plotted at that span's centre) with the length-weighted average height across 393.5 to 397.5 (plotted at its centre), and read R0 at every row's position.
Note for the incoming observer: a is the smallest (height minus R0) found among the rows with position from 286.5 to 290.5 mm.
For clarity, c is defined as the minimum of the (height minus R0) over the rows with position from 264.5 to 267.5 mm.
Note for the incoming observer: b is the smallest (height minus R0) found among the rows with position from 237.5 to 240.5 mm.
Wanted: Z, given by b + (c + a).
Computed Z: -11.3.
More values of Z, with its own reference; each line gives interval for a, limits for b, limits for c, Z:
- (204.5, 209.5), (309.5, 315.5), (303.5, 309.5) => -7.1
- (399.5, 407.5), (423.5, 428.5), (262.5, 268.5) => -8.8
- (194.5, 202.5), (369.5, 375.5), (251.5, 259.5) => -8.3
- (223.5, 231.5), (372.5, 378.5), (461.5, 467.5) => -9.1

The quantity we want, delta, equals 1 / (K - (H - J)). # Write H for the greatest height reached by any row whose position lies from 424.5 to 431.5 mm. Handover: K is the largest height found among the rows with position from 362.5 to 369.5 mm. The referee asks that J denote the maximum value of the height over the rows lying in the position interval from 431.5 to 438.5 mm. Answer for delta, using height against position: 0.063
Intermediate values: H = 13.54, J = 13.68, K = 15.69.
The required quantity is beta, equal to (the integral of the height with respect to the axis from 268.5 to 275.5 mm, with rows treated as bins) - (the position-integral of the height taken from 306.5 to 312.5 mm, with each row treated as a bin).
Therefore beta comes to 8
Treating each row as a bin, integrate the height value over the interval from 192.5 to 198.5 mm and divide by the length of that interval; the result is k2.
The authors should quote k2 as 15.5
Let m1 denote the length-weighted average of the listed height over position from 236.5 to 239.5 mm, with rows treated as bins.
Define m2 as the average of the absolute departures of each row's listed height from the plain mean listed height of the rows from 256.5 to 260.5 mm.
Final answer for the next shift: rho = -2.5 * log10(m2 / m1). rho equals 3.37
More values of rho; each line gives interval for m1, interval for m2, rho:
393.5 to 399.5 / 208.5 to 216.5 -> 3.18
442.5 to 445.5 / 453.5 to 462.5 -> 3.49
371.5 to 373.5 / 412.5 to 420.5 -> 3.72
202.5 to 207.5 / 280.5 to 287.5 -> 3.77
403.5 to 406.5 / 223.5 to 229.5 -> 3.46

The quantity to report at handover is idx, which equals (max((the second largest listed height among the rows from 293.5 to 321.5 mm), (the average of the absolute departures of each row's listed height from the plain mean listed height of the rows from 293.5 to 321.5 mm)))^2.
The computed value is 211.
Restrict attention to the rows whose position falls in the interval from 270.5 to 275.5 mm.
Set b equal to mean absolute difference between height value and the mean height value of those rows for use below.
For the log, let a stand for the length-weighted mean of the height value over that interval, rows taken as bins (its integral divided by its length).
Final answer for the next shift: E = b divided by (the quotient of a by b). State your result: 0.0316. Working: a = 12.8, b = 0.64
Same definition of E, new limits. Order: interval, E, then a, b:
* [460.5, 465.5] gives 0.0150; 13.7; 0.45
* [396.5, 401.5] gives 0.0145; 14.4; 0.46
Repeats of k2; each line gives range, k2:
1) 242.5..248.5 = 14.2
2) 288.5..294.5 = 13.4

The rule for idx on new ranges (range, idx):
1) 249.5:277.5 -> 226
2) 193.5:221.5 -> 376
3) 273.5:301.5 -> 206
